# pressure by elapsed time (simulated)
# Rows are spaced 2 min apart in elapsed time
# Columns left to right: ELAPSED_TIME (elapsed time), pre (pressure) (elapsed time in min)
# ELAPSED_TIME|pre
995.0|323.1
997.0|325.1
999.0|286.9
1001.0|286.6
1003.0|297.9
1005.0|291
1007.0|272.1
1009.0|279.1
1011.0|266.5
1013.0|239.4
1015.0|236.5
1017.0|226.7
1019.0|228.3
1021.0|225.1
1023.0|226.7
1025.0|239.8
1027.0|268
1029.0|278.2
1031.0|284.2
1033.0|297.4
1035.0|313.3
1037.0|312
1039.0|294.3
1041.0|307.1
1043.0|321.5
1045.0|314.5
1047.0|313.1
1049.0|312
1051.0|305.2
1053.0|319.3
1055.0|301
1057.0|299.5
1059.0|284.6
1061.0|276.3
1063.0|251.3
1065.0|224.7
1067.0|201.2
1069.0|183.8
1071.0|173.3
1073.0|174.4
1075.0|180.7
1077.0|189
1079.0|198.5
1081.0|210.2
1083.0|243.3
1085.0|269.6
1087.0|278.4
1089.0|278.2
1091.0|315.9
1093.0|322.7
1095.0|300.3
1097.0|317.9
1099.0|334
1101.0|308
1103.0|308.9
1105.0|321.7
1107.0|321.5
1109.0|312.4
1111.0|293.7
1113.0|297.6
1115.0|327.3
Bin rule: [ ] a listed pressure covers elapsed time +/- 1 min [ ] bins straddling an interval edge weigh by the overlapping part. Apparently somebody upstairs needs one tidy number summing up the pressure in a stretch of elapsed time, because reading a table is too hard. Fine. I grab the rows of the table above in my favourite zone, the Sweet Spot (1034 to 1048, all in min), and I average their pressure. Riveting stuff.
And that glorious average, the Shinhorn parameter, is 311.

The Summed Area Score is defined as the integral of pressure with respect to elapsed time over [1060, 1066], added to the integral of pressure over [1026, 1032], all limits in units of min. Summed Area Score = 3165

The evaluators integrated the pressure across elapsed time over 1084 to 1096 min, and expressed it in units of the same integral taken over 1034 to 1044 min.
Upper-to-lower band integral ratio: 1.1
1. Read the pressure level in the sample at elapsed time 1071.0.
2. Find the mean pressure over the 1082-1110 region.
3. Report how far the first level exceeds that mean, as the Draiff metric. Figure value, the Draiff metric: -129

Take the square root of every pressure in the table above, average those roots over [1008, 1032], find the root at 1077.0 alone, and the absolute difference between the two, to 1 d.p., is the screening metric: 2.0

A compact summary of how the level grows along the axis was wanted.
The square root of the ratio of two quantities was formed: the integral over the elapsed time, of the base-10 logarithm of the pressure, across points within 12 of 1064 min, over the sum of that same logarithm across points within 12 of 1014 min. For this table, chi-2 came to 1.4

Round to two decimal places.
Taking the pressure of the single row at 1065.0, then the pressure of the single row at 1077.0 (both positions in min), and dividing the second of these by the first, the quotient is 0.84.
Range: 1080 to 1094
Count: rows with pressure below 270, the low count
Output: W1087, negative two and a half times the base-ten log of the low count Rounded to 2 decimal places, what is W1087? -1.19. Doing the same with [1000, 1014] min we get -0.75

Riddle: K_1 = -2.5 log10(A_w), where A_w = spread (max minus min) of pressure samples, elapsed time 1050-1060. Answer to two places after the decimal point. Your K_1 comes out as -3.85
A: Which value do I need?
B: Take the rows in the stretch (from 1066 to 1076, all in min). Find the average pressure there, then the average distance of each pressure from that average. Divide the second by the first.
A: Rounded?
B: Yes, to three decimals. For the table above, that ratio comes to 0.043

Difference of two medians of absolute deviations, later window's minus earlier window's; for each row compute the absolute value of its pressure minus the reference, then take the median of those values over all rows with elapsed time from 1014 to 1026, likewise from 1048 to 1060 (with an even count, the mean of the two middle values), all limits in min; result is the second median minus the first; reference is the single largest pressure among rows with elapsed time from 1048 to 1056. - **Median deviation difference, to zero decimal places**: -76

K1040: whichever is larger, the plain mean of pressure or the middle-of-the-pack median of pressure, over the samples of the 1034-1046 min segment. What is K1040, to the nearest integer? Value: 313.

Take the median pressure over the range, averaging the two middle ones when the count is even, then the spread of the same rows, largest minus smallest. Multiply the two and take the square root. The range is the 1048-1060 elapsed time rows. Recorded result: 103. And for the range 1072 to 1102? 211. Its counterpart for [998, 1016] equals 131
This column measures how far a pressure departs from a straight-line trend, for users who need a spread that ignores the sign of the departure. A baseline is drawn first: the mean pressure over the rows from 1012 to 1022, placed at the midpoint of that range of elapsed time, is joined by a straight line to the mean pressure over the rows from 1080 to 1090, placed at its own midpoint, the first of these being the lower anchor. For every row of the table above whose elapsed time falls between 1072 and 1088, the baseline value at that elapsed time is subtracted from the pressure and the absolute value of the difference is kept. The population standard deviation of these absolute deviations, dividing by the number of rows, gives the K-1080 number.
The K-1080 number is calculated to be 25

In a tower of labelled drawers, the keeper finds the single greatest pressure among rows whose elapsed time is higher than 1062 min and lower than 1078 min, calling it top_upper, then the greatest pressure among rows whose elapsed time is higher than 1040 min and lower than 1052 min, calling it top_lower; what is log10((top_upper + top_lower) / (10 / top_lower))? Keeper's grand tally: 4.27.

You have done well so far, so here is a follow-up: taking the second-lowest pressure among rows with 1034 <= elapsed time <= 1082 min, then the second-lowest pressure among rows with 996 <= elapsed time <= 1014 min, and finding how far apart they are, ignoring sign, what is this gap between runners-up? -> 92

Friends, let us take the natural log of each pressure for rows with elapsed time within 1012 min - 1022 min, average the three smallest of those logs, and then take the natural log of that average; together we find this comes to 1.69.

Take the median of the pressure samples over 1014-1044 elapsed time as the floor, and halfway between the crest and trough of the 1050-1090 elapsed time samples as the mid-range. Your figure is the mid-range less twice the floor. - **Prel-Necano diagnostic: -310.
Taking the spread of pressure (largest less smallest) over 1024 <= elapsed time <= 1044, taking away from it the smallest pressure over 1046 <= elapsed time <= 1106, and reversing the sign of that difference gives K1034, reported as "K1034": 92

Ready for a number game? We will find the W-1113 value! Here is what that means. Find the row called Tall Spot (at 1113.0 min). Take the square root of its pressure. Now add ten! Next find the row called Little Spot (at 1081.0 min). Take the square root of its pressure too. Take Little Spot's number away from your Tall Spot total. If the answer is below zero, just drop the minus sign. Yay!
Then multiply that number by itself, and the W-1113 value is 163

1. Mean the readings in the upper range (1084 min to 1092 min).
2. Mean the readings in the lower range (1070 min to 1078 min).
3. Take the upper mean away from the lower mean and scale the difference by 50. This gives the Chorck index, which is -5309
